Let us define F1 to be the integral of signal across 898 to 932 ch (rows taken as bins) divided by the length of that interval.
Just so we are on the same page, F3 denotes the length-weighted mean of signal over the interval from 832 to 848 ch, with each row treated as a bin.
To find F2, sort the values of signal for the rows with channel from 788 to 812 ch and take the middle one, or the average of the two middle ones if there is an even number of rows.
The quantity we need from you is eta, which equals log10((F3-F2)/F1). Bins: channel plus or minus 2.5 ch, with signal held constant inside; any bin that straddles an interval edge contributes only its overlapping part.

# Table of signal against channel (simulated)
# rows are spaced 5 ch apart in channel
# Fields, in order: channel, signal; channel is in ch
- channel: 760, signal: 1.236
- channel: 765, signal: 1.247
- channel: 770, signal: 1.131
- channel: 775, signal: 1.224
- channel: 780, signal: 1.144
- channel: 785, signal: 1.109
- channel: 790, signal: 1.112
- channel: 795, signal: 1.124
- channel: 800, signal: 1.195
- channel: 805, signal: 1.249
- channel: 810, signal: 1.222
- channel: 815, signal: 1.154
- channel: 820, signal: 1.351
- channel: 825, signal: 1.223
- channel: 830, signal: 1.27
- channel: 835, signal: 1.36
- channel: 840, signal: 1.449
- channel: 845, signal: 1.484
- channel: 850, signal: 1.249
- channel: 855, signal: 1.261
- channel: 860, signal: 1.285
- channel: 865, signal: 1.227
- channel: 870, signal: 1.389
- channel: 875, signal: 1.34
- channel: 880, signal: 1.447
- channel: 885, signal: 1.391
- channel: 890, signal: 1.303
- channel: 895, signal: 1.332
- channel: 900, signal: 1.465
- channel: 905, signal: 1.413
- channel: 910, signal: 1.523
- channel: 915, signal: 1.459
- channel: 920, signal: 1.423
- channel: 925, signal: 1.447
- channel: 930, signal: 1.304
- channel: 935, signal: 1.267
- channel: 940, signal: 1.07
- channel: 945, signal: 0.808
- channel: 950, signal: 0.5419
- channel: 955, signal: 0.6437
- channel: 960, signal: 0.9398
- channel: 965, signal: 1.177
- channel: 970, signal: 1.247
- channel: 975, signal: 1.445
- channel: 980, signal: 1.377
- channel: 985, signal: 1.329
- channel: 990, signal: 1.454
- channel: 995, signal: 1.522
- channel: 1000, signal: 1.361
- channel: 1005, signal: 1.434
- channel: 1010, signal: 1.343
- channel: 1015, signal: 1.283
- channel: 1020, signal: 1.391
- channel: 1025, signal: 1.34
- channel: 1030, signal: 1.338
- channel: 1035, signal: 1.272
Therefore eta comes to -0.80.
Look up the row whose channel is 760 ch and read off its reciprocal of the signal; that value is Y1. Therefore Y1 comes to 0.81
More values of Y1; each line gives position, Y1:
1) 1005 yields 0.70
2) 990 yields 0.69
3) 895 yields 0.75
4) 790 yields 0.90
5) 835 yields 0.74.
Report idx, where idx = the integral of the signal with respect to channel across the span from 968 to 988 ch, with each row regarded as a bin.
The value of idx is 27.1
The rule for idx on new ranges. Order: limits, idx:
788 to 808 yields 23.5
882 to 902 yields 27.4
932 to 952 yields 18.8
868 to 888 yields 27.8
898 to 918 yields 29.3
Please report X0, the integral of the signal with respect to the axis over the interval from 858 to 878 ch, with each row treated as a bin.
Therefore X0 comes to 26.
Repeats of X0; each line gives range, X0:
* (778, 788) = 11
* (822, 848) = 35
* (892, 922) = 43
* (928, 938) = 13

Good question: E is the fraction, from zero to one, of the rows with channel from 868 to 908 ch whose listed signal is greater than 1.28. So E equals 1.0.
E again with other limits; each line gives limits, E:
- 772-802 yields 0.0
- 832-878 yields 0.7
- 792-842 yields 0.3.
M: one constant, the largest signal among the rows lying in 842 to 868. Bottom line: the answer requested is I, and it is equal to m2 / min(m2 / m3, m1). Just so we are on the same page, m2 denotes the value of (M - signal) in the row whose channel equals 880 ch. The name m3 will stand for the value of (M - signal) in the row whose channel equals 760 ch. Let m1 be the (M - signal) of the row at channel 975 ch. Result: 0.9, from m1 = 0.04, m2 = 0.04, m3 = 0.25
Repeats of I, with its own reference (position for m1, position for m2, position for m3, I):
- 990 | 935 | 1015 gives 7.2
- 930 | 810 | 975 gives 1.5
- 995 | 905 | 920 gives -1.9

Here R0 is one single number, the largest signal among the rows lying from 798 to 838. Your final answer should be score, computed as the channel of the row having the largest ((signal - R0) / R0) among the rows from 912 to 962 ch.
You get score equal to 915 ch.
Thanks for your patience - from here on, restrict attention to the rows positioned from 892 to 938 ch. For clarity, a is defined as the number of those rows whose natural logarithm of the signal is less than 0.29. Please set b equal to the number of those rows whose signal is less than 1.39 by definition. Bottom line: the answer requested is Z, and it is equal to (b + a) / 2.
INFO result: 3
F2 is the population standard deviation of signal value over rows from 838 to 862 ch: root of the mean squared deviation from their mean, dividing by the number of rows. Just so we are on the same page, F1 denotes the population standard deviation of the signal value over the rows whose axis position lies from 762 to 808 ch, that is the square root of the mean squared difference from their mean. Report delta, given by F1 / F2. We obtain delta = 0.5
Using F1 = 0.055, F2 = 0.10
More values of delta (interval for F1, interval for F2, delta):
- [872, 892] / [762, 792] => 1.0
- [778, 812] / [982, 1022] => 0.7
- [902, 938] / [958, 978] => 0.5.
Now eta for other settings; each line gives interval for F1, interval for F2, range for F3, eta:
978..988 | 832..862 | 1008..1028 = -1.91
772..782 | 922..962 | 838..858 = -0.53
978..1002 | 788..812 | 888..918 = -0.80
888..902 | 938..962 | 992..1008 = -0.34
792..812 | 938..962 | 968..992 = -0.33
